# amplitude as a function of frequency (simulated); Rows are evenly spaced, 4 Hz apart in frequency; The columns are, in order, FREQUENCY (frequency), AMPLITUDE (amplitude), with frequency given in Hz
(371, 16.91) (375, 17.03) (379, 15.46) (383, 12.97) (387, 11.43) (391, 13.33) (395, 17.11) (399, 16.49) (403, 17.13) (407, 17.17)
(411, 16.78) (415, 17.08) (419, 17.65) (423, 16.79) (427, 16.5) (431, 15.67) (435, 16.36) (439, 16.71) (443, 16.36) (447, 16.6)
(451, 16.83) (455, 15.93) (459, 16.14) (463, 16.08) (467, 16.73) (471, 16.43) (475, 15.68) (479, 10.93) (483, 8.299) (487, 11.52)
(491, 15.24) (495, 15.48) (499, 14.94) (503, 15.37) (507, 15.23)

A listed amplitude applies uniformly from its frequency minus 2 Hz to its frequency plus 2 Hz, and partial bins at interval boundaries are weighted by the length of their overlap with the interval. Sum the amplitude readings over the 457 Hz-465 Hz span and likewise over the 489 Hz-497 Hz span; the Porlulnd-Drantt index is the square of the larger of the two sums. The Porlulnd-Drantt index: 1038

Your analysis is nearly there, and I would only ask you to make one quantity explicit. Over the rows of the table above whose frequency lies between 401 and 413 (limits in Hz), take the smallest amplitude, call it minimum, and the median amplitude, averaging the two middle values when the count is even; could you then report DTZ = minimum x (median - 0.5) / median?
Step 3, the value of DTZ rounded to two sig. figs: 16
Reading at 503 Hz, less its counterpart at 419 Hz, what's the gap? -2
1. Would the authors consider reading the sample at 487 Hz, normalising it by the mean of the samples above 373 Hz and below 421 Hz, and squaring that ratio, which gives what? 0.53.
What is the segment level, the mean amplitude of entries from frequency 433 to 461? 16.4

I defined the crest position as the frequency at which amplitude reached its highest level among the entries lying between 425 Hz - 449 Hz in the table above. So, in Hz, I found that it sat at 439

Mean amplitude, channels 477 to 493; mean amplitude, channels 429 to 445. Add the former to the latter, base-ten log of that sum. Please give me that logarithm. 1.44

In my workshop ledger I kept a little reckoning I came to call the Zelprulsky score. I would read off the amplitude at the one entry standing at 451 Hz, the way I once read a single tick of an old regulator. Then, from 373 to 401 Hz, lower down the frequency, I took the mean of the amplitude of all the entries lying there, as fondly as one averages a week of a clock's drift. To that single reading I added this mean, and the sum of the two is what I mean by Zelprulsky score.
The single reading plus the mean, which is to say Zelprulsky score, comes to 32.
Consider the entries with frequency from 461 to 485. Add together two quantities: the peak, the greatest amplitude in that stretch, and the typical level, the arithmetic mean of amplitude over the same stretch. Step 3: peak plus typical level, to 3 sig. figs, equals 30.8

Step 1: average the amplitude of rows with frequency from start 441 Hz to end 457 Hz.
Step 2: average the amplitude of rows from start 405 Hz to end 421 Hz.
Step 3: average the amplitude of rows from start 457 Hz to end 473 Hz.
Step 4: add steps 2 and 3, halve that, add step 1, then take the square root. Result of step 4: 5.76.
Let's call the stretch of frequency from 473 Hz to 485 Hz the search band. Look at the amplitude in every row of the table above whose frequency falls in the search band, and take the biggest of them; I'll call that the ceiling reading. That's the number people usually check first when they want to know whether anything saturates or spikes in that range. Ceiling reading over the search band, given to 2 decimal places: 15.68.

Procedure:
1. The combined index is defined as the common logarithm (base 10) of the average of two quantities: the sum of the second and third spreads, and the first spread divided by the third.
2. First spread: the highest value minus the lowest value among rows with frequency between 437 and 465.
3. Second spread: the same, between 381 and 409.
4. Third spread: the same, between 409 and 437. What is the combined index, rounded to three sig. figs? 0.611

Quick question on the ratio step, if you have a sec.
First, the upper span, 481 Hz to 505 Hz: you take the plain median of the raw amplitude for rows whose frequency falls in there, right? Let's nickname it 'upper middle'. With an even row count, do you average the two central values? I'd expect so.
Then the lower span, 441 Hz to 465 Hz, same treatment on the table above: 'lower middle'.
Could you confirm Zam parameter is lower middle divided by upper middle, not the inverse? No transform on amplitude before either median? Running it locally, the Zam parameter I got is 1.08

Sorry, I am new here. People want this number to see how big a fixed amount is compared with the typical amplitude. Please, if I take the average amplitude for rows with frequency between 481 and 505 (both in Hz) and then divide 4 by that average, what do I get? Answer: 0.297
